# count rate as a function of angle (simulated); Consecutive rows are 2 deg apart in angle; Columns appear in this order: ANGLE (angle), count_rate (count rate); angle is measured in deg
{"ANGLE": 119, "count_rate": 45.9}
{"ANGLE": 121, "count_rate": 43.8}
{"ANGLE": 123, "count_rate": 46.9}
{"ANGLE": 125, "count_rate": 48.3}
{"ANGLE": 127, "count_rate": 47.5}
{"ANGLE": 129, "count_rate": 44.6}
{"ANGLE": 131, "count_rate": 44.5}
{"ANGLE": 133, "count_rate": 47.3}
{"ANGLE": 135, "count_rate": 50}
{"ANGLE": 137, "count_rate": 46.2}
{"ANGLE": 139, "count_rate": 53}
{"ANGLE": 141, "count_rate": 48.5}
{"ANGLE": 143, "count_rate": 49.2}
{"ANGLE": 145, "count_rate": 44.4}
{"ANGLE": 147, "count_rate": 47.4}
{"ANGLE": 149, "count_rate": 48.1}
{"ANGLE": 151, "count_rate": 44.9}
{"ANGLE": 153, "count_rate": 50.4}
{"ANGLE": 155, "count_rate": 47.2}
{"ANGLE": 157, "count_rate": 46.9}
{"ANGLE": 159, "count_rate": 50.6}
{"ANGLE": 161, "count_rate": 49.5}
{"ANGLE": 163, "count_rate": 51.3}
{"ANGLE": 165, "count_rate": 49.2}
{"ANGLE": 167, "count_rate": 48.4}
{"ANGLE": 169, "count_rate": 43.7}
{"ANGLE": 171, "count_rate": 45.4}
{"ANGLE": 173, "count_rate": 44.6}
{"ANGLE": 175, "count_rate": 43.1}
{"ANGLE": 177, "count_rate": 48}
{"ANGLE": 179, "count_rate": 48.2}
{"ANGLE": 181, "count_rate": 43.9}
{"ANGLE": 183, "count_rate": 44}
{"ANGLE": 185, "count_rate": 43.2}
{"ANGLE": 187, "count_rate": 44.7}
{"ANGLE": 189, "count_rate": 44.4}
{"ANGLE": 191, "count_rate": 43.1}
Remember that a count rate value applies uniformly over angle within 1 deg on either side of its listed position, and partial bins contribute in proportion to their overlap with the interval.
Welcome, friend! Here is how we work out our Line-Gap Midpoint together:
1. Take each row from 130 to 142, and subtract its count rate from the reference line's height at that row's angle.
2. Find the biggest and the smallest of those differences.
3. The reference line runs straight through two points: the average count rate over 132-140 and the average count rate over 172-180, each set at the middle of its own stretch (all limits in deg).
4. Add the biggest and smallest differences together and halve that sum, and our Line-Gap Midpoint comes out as 0.45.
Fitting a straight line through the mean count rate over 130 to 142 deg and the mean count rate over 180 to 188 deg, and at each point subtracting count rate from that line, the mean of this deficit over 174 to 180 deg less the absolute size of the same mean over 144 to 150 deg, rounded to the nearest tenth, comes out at -2.5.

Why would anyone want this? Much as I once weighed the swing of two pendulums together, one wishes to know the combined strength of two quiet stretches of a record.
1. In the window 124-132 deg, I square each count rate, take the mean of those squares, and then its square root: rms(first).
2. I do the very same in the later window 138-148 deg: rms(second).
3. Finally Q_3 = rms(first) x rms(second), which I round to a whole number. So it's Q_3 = 2247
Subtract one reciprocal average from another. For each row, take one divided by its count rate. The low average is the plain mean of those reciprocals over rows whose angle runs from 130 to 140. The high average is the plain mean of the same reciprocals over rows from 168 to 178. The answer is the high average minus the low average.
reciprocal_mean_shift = 0.0014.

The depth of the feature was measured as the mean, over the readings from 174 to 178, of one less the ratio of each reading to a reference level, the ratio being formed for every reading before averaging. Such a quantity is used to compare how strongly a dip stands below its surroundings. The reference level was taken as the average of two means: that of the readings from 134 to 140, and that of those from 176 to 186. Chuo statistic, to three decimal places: 0.043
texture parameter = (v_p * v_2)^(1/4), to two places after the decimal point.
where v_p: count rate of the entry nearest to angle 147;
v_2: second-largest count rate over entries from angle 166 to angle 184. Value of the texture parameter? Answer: 6.91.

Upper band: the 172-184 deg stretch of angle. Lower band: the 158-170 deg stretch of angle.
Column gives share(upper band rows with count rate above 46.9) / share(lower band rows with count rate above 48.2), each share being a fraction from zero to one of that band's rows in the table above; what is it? 0.4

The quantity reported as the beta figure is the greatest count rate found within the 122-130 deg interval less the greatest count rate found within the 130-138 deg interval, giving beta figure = -1.7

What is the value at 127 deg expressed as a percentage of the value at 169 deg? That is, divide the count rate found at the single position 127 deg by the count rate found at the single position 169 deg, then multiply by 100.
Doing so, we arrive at 109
